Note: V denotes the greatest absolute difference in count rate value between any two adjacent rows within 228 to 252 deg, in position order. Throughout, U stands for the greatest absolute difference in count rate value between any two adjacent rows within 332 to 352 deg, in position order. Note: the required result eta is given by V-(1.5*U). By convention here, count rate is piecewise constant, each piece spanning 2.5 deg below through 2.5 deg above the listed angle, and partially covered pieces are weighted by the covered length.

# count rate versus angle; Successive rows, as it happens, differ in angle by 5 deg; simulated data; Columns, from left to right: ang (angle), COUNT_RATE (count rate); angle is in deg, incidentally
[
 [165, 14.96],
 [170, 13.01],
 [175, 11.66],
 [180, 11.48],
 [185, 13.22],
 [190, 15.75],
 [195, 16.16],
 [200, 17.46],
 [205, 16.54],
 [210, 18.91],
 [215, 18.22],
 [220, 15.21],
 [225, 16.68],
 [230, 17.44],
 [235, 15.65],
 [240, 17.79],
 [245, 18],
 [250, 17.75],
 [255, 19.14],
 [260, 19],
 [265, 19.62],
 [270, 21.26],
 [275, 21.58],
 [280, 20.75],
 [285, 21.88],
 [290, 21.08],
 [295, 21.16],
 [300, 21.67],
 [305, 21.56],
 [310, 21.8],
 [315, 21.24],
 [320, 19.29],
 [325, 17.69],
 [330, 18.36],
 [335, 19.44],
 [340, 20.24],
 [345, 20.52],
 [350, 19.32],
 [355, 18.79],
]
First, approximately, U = 1.2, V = 2.14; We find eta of 0.3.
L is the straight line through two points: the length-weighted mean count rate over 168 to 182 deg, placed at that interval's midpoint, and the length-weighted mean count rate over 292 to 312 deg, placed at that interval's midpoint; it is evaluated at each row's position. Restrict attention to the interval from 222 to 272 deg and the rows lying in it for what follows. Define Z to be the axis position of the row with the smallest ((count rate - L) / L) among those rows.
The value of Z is 235 deg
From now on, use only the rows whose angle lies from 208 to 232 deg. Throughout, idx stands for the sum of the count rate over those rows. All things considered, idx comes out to 86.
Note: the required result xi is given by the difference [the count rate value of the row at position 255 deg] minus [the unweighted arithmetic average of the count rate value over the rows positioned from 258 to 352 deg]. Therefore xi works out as -1.3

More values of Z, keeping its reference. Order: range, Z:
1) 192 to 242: 235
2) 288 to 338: 325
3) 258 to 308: 305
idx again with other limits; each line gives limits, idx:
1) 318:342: 95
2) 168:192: 65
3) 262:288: 105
